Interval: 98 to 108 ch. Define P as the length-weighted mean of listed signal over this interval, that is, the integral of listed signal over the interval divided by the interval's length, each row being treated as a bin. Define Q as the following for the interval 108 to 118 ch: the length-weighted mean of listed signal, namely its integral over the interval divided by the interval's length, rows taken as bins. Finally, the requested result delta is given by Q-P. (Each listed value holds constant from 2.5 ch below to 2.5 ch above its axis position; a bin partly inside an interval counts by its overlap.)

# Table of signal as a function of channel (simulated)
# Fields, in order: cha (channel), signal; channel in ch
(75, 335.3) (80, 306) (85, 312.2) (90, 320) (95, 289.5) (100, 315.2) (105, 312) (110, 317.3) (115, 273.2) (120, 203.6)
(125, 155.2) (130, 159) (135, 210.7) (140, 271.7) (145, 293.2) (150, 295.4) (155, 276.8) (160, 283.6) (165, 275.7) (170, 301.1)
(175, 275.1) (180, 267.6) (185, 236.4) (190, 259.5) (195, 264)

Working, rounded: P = 314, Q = 290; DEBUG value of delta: -24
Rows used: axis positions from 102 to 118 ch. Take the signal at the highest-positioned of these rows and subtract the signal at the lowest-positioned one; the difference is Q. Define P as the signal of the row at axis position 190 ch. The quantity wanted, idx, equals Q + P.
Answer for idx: 221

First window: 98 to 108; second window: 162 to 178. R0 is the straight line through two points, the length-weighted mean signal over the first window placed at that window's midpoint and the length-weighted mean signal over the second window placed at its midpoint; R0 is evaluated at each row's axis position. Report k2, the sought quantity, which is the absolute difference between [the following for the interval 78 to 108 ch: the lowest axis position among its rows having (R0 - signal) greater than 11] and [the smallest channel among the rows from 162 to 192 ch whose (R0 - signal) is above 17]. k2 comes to 105 ch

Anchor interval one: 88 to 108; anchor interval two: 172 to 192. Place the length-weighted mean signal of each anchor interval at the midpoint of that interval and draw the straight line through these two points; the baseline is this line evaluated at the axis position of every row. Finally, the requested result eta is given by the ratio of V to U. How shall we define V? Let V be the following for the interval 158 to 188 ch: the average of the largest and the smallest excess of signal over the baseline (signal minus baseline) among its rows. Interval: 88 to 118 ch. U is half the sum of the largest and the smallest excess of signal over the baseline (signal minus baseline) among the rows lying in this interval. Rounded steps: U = -5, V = 5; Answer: -1.0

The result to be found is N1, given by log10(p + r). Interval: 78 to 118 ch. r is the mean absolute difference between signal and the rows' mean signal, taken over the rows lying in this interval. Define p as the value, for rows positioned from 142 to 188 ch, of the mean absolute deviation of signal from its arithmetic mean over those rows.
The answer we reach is 1.41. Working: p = 13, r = 12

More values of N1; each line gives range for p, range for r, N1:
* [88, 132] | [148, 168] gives 1.81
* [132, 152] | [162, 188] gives 1.64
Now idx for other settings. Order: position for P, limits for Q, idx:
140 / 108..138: 165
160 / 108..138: 177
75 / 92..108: 358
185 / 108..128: 74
